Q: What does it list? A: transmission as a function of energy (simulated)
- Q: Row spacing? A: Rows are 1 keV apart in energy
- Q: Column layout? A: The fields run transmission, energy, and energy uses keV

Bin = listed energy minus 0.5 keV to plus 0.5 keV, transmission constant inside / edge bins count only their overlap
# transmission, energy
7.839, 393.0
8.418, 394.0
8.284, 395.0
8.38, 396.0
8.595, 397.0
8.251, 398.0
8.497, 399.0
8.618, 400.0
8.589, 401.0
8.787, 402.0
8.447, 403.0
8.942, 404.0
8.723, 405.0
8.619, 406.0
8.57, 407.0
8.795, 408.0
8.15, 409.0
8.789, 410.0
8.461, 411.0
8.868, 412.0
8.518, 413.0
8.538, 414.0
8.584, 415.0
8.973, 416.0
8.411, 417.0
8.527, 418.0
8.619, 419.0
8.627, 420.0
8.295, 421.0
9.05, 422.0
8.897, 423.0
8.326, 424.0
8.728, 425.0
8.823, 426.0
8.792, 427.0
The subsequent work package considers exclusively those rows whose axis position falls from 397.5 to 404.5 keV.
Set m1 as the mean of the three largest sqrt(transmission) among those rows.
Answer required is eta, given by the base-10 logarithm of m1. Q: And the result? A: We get 0.472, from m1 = 2.96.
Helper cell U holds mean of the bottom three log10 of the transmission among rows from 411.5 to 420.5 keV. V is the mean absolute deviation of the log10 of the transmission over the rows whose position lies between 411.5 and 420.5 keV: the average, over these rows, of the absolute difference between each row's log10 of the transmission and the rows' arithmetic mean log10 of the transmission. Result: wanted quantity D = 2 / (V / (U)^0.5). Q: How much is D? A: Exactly 299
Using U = 0.929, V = 0.0064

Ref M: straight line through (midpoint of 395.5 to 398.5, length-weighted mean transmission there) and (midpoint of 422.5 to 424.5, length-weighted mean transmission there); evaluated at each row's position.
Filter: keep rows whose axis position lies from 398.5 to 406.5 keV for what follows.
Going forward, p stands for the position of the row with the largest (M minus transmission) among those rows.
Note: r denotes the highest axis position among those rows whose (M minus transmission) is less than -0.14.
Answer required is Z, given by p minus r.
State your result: -3 keV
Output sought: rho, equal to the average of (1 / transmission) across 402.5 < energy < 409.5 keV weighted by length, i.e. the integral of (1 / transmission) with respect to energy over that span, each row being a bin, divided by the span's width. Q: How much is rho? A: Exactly 0.116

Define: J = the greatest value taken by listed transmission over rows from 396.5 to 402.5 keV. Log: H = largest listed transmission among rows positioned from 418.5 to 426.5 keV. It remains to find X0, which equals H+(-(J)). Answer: 0.26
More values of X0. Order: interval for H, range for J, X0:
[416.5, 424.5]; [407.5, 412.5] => 0.18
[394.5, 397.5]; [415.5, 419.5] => -0.38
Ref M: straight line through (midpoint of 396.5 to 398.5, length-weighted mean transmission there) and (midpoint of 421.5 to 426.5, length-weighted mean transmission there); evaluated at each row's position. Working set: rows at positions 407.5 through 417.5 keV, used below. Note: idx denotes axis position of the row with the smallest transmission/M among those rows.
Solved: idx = 409.0 keV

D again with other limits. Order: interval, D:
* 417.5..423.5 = 191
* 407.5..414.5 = 194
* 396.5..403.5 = 309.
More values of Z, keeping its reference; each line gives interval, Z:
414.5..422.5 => -1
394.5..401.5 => -3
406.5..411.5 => -1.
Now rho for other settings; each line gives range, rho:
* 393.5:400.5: 0.119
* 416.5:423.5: 0.116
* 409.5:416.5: 0.115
